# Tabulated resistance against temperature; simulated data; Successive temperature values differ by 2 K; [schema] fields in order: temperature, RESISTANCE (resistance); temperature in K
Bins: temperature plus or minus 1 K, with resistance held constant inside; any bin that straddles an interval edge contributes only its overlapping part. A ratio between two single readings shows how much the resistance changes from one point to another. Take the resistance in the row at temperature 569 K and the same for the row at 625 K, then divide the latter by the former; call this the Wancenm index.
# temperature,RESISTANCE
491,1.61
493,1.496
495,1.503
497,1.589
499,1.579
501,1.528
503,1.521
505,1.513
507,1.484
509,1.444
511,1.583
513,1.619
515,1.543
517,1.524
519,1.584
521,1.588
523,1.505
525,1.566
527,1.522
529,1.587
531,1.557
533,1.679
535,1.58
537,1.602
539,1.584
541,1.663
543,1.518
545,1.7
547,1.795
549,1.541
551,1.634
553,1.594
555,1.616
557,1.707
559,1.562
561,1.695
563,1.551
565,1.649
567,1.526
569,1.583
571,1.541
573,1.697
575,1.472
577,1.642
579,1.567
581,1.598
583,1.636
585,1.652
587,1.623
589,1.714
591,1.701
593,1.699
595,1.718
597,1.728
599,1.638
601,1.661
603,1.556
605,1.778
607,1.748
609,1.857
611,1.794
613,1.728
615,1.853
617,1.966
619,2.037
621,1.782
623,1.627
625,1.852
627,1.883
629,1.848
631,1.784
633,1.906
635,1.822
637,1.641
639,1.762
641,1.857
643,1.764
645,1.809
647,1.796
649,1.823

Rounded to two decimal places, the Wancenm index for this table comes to 1.17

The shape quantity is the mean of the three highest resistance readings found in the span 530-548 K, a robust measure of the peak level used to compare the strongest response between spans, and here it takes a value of 1.72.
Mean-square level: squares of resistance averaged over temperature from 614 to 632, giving 3.43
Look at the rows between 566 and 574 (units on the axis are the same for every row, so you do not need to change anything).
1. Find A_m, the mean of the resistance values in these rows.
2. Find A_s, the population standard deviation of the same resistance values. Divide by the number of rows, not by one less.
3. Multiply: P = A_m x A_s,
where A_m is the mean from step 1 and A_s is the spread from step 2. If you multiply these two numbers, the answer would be 0.11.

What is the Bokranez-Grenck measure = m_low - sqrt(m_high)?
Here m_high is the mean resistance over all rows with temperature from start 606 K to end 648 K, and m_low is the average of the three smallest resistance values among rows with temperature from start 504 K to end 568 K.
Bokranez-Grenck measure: 0.130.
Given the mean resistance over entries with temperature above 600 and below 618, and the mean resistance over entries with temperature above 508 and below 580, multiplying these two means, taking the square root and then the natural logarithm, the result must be 0.518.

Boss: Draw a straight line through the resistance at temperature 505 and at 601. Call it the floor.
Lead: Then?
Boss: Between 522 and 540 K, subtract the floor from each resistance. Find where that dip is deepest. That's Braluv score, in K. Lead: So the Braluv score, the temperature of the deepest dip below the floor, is 523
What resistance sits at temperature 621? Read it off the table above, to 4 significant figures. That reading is 1.782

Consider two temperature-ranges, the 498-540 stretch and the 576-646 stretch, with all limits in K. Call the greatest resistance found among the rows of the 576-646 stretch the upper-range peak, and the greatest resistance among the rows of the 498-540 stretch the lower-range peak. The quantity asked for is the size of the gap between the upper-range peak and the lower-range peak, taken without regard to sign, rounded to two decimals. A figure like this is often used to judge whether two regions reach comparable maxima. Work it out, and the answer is 0.36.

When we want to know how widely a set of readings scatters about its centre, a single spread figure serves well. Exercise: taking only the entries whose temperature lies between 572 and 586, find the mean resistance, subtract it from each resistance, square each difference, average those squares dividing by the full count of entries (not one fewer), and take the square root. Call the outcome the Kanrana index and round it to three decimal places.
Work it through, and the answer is 0.068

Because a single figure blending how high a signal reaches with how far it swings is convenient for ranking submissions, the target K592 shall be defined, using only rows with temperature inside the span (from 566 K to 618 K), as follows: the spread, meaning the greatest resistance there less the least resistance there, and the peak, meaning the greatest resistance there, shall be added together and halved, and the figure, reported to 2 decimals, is 1.23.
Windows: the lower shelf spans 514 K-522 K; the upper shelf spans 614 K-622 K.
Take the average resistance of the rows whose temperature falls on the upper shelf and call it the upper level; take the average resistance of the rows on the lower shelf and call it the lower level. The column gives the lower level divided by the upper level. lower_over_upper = 0.82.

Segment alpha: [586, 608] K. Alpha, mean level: 1.69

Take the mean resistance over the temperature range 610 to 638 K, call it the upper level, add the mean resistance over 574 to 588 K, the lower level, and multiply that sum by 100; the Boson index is 342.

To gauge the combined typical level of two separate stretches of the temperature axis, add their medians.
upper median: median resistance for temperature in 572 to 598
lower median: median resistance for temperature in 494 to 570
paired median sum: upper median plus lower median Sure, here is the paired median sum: 3.23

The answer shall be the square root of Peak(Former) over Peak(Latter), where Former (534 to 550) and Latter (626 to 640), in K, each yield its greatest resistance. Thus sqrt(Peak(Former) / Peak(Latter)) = 0.97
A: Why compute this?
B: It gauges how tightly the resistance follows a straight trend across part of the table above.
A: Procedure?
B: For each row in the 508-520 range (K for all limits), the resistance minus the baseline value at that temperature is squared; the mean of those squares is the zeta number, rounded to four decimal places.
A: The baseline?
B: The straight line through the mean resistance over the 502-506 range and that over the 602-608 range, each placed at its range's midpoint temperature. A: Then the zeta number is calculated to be 0.0032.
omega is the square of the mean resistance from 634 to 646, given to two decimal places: 3.15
